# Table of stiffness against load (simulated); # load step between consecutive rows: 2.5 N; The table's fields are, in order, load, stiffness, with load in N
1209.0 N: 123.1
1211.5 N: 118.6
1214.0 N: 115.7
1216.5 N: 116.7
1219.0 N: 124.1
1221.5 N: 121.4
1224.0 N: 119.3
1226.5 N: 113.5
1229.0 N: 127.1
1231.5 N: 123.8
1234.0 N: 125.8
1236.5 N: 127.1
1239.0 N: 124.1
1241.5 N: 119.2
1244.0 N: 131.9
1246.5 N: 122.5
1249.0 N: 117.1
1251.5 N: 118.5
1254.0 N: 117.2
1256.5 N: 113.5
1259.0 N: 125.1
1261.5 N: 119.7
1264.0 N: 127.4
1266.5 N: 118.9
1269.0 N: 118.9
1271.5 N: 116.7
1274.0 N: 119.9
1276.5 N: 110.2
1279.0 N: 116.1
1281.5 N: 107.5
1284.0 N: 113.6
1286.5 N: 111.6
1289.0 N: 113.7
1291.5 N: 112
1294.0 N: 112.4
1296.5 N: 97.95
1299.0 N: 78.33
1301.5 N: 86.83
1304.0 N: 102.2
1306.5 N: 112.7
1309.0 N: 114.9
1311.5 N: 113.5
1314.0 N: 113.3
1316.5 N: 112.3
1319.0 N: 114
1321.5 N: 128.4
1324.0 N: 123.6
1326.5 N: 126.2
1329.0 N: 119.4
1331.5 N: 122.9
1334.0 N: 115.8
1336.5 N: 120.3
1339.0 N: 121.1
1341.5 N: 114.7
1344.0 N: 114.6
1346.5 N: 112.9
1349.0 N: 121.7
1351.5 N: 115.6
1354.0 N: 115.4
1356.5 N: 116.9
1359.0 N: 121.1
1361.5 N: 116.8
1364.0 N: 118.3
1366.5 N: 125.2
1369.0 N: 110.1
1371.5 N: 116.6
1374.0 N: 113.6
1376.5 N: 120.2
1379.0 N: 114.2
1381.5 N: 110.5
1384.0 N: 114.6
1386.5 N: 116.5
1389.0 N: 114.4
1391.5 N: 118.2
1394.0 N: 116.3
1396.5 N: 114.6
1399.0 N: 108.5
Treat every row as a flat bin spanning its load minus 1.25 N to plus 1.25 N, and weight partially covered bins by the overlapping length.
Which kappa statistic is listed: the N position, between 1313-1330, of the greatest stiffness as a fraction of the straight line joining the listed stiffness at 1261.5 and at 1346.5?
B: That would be 1321.5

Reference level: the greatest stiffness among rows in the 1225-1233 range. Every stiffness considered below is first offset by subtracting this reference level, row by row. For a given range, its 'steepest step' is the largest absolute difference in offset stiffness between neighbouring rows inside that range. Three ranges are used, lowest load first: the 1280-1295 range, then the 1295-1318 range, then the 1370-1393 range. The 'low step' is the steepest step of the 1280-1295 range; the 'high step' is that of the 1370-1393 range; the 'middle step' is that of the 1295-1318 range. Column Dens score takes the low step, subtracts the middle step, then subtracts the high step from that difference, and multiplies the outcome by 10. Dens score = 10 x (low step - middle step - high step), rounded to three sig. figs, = -201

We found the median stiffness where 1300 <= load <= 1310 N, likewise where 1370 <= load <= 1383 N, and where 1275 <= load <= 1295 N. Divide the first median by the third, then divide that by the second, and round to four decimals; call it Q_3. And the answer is 0.0084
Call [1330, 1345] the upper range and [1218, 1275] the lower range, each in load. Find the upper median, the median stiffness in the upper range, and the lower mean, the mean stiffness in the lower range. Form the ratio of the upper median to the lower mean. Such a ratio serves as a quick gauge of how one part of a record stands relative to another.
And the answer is 0.97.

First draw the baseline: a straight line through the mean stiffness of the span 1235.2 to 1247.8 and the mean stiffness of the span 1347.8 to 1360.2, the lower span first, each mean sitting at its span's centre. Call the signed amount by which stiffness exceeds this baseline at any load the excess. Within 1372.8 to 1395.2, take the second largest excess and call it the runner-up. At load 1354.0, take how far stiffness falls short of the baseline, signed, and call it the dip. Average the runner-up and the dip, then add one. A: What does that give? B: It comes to 3.5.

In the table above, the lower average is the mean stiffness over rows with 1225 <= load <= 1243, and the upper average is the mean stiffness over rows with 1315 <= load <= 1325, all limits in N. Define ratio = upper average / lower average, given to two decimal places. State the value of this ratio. 0.97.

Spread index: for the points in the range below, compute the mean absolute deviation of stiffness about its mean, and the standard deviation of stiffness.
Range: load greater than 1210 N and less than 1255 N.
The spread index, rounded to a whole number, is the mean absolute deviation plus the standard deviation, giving 9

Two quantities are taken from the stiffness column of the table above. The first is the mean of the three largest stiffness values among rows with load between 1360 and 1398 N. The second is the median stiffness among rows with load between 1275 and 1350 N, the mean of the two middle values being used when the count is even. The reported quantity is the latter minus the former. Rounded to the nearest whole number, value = -8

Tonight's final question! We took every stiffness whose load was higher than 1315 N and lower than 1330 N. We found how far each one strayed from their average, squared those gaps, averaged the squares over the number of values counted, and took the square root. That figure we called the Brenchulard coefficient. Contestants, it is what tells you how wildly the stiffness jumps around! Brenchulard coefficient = 6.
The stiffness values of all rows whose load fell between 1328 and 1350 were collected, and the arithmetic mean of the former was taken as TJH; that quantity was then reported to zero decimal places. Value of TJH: 118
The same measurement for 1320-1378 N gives 119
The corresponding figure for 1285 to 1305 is 102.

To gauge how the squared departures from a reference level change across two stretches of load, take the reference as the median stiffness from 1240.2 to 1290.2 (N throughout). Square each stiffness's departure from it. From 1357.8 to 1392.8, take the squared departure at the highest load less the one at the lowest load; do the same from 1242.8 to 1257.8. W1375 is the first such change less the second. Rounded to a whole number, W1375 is 168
